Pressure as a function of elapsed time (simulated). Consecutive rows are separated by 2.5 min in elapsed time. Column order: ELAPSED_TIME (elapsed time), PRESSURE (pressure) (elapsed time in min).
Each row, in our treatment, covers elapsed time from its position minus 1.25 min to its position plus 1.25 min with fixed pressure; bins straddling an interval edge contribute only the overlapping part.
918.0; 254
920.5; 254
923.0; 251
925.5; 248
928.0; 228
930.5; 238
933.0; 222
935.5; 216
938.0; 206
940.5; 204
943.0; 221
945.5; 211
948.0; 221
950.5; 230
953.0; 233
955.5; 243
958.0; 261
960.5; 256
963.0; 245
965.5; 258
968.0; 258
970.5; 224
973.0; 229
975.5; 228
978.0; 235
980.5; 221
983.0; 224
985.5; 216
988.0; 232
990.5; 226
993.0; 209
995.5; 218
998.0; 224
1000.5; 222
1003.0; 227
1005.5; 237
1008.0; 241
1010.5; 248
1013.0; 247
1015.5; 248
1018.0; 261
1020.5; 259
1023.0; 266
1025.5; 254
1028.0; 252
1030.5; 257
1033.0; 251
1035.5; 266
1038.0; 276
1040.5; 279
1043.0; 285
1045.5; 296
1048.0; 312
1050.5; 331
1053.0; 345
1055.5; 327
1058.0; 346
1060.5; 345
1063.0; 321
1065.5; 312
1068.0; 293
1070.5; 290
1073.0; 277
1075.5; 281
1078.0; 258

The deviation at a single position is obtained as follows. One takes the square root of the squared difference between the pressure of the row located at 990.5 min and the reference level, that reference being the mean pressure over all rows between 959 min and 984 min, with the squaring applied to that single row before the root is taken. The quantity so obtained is 12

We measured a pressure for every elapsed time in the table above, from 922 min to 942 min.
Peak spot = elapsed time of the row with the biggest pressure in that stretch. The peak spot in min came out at 923.0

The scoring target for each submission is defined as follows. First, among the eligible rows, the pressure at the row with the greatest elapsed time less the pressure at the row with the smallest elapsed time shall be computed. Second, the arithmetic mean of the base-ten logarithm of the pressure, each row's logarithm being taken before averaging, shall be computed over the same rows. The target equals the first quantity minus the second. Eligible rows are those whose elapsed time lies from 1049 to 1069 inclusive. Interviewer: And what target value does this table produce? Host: -41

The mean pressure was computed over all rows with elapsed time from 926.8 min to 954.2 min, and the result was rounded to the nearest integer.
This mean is 221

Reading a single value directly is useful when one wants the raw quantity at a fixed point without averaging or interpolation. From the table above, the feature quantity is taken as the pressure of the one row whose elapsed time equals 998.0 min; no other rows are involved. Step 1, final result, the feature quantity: 224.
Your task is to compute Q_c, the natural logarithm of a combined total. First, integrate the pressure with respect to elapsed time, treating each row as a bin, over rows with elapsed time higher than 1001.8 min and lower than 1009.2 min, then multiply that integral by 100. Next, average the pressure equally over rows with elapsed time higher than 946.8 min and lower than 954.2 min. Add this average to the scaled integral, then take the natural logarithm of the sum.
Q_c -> 12.1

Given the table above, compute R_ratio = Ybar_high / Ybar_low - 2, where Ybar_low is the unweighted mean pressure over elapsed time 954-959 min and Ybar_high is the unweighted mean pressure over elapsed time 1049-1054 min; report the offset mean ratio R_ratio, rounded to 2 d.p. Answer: -0.66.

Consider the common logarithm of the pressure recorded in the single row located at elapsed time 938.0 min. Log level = 2.31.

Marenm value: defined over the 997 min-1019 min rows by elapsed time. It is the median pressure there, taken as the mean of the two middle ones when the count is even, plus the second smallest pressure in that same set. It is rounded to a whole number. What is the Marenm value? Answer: 465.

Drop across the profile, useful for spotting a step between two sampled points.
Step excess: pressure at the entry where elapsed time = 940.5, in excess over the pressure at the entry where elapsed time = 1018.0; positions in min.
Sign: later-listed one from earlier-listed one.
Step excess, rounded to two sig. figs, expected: -57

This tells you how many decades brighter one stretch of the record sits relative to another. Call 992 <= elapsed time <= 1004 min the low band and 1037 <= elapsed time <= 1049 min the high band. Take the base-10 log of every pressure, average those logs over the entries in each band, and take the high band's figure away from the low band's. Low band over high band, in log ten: -0.12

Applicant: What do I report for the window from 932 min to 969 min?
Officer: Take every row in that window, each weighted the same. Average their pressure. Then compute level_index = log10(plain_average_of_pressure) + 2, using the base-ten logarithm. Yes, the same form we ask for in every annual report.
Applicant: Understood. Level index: 4.37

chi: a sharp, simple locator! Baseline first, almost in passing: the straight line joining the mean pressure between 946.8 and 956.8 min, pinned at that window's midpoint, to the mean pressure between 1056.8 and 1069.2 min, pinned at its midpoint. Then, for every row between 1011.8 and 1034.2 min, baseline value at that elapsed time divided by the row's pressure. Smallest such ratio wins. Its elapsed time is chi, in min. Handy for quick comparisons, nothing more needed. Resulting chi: 1023.0 min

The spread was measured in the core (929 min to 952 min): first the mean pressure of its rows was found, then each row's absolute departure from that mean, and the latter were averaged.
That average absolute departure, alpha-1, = 8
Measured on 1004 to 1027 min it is 8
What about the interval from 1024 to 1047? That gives 14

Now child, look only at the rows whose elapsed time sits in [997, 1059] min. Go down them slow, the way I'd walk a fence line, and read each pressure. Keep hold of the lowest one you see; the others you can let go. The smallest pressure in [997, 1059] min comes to 222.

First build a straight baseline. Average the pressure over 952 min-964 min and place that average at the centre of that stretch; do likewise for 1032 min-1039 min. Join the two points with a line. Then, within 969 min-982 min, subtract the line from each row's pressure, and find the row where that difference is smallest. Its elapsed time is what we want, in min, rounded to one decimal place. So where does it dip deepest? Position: 980.5 min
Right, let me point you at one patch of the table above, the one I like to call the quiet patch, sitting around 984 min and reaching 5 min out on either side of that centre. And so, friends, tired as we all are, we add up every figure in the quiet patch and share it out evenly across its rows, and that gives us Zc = 223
